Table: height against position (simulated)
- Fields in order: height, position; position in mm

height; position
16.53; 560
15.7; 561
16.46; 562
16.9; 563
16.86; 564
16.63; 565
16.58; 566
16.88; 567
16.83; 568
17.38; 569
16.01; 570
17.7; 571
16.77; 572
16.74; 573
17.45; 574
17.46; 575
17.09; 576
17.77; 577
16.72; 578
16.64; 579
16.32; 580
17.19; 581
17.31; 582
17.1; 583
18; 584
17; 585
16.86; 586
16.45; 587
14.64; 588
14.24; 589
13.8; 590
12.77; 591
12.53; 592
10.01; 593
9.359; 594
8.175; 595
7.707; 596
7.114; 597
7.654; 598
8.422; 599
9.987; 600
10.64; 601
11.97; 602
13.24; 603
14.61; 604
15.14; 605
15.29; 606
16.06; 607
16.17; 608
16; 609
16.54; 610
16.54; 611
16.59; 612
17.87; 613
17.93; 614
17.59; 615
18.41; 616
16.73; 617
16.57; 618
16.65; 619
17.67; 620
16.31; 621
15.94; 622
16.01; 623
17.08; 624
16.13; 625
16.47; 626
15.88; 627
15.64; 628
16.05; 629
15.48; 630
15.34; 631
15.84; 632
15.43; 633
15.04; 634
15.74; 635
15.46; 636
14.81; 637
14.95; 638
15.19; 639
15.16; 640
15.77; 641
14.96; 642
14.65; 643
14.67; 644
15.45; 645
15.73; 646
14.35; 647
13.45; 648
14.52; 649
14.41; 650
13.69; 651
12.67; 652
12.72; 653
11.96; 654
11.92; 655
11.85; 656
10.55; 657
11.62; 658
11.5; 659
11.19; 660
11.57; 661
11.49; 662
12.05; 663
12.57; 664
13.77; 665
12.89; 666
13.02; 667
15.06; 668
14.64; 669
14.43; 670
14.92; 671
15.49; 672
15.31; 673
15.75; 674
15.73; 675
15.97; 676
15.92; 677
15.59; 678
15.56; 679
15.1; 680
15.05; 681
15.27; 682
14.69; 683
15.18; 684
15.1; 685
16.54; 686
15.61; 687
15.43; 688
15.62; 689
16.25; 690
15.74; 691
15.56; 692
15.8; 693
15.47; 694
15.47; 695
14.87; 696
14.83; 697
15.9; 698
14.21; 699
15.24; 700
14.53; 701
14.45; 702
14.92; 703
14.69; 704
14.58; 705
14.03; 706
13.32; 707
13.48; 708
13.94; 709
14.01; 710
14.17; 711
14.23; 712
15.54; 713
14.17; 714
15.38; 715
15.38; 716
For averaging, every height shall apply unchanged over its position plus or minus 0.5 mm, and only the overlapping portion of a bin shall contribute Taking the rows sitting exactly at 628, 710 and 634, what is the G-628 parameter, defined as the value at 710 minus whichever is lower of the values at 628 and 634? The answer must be -1.0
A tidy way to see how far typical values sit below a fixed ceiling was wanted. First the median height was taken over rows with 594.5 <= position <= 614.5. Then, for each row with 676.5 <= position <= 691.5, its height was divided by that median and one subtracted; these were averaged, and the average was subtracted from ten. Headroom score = 10.0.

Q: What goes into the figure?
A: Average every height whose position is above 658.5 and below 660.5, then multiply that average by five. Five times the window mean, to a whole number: 57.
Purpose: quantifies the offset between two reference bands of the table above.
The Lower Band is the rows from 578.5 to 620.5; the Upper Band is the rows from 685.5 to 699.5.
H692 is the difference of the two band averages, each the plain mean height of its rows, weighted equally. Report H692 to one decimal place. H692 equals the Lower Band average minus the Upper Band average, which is -1.1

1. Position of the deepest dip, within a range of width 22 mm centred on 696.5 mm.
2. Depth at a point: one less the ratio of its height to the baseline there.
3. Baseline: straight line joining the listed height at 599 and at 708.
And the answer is 707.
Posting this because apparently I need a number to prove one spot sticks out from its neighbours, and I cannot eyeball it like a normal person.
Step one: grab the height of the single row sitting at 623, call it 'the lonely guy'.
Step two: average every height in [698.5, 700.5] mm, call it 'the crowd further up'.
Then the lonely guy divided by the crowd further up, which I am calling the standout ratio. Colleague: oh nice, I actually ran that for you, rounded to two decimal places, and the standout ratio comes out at 1.09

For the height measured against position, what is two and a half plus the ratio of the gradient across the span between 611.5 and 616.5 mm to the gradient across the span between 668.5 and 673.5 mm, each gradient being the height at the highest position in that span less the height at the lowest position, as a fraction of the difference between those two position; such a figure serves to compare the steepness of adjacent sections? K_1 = 5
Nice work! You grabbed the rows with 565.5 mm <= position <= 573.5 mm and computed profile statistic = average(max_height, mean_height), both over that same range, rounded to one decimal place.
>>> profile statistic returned 17.3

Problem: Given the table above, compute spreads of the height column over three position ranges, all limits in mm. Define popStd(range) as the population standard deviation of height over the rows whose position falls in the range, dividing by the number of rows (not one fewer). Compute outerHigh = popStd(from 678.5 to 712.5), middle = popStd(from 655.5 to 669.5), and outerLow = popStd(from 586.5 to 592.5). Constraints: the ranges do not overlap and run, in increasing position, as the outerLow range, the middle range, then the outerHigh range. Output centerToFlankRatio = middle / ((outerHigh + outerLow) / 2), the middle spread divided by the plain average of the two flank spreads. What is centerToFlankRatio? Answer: 1.2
